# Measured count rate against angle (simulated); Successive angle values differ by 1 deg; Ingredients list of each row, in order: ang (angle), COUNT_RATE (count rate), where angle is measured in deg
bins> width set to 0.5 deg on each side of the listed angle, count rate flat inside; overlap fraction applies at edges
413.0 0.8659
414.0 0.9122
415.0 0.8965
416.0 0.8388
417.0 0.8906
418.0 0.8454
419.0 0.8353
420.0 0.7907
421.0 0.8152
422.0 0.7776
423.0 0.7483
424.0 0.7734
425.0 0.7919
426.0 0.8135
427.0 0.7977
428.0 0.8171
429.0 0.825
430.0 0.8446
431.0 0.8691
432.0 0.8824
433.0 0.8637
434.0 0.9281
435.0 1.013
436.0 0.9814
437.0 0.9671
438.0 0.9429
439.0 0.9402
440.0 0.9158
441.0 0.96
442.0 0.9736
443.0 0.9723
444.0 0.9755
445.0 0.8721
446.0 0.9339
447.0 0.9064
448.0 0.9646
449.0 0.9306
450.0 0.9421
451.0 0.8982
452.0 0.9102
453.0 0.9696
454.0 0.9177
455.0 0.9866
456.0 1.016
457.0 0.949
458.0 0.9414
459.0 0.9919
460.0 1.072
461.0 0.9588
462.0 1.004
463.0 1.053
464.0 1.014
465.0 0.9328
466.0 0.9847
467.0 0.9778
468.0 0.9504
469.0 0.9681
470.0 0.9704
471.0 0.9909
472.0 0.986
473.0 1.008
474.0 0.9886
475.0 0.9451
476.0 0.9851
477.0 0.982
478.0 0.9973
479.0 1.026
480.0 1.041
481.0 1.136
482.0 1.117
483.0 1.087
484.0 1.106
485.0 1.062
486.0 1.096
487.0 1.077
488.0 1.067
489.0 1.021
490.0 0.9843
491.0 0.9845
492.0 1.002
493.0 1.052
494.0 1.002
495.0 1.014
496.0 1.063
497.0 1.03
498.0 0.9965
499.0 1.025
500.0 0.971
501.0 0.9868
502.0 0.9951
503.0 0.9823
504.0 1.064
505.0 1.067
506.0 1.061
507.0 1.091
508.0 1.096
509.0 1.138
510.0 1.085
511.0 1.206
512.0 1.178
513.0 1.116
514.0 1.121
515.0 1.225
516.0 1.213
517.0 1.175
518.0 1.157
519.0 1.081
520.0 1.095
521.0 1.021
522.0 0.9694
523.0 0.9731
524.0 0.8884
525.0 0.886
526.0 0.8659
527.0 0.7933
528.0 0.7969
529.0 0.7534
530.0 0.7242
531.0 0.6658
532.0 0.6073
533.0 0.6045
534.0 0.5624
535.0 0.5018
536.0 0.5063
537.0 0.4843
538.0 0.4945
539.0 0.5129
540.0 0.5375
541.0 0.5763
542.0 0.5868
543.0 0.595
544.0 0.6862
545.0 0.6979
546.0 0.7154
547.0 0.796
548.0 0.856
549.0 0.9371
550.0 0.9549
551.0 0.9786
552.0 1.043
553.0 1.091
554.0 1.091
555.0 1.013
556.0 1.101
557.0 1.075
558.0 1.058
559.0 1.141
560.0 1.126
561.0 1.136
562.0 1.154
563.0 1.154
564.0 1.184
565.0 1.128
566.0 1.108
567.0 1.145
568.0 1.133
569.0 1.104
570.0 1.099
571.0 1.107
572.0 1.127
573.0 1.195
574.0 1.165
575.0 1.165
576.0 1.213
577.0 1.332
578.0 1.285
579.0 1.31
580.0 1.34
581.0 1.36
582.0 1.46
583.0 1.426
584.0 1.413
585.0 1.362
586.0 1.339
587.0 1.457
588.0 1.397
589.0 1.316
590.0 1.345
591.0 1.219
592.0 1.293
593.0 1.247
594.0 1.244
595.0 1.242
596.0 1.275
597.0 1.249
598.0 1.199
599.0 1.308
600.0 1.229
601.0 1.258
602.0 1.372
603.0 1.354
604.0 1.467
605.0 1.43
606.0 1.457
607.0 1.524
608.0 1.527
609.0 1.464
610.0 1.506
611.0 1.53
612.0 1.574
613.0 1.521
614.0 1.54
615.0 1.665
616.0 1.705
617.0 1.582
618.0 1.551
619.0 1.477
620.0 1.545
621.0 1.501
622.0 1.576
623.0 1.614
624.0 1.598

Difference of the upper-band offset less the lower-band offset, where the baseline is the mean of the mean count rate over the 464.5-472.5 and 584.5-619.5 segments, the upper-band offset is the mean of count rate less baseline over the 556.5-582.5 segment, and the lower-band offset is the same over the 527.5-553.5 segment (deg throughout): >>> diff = 0.48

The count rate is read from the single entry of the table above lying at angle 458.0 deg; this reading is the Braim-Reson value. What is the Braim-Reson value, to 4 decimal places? 0.9414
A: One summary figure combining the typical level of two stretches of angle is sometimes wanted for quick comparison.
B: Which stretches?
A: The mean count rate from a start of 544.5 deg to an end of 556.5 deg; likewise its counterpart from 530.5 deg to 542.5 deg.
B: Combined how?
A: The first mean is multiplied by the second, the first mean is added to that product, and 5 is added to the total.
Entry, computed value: 6.46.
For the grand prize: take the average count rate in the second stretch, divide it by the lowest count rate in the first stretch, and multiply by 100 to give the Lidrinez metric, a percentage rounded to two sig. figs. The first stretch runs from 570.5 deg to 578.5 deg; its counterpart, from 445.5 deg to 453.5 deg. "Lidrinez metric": 84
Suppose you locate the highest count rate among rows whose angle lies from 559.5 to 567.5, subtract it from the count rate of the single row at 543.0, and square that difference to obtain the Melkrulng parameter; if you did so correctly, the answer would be 0.35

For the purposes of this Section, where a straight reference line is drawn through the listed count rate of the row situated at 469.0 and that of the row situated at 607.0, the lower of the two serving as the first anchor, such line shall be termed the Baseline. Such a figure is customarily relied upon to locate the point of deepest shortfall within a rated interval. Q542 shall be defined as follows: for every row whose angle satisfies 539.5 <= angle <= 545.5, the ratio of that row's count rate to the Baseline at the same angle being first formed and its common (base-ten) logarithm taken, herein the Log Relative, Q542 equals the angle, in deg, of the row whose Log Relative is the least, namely 540.0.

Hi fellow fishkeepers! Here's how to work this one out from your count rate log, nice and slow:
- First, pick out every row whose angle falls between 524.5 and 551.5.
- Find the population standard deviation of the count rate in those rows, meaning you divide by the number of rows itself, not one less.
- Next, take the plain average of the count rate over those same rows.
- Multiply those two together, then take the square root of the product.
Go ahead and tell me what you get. 0.32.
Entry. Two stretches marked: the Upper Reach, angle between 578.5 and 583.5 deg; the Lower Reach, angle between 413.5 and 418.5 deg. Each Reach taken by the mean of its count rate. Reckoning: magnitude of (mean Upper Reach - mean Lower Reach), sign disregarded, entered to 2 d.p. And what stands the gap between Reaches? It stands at 0.50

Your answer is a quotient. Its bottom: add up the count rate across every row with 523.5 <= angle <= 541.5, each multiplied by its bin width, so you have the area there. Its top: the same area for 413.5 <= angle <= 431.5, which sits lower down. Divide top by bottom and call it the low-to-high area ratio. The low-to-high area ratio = 1.3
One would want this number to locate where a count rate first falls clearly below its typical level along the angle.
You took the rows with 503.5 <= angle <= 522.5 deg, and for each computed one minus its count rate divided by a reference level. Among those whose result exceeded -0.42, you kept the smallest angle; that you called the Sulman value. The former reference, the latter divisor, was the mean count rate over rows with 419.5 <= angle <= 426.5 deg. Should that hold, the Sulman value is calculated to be 504.0 deg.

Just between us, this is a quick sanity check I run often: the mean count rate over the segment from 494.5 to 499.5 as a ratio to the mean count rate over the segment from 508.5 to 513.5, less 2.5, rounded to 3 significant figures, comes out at -1.60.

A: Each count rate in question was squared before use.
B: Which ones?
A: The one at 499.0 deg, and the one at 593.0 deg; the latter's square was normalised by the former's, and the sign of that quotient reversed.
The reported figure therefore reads -1.5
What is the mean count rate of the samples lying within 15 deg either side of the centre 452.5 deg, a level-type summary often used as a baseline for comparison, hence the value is 0.96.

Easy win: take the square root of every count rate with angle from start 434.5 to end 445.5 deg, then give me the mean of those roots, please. 0.977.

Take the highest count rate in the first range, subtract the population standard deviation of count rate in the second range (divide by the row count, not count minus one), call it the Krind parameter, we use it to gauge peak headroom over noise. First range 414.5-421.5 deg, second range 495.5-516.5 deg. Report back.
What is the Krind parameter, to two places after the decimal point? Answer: 0.82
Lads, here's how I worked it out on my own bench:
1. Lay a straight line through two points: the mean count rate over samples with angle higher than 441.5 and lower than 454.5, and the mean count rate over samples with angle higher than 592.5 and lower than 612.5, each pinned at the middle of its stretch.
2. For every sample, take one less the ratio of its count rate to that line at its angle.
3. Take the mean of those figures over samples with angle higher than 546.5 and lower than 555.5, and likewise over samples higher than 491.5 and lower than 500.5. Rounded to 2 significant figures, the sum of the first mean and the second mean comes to 0.26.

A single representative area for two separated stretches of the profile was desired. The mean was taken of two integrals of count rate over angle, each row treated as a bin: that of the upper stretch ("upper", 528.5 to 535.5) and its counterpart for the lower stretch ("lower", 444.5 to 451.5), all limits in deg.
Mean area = 5.4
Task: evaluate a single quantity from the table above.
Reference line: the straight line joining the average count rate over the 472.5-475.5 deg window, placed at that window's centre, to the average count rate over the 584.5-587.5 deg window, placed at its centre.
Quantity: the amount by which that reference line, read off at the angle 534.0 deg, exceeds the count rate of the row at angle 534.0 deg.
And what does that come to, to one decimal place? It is 0.6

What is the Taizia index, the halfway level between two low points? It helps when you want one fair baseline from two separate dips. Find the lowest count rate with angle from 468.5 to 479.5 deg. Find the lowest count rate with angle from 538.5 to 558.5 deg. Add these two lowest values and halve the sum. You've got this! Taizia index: 0.729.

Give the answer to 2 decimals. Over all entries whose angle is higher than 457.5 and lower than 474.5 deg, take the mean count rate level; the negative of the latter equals -0.99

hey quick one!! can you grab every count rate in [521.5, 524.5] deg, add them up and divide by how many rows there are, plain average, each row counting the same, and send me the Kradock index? 0.94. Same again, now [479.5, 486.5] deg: 1.09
